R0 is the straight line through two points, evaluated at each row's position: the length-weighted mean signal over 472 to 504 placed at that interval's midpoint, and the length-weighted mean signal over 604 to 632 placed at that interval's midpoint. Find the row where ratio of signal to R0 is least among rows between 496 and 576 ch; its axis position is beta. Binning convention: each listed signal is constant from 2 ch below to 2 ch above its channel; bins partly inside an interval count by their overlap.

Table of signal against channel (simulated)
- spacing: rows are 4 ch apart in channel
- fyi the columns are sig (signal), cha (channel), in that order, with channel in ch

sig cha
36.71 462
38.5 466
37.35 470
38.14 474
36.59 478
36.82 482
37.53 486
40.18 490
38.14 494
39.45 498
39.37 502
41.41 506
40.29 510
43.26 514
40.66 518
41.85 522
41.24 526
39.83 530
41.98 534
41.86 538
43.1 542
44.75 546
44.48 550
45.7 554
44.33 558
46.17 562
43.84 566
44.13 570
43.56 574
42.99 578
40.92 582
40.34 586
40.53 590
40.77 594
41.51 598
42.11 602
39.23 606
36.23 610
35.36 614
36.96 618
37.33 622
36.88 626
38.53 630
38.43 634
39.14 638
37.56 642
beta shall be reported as 502 ch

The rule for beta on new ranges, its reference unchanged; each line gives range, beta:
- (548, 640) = 614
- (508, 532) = 530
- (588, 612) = 610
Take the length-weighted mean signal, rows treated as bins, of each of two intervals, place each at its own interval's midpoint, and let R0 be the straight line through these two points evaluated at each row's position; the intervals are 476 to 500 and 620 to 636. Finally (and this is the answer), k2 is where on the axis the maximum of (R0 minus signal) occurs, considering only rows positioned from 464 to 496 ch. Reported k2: 478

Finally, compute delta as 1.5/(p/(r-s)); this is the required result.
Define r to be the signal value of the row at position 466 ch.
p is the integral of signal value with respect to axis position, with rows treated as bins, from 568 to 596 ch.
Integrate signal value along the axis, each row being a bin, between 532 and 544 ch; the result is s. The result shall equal -0.60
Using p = 1173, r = 38.5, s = 508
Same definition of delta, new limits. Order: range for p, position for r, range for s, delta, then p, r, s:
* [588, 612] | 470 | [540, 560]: -1.33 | 962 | 37.35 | 889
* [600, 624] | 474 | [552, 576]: -1.70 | 909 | 38.14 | 1071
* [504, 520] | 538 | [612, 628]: -1.23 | 662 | 41.86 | 586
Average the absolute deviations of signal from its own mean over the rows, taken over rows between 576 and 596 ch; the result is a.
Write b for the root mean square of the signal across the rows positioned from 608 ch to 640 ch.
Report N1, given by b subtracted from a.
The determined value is -37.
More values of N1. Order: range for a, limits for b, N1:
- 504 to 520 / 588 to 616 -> -39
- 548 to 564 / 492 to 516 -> -40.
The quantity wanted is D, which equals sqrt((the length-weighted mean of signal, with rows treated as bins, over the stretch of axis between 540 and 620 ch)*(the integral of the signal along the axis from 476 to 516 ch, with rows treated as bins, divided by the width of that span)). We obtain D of 40.6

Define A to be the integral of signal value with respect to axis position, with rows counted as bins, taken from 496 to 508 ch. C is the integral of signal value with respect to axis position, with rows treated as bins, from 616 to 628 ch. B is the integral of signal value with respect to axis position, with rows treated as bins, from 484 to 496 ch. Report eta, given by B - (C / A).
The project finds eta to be 462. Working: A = 481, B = 463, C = 445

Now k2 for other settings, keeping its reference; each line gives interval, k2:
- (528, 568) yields 530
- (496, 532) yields 502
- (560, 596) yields 586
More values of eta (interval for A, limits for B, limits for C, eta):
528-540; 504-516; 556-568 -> 499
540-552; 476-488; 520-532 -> 443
